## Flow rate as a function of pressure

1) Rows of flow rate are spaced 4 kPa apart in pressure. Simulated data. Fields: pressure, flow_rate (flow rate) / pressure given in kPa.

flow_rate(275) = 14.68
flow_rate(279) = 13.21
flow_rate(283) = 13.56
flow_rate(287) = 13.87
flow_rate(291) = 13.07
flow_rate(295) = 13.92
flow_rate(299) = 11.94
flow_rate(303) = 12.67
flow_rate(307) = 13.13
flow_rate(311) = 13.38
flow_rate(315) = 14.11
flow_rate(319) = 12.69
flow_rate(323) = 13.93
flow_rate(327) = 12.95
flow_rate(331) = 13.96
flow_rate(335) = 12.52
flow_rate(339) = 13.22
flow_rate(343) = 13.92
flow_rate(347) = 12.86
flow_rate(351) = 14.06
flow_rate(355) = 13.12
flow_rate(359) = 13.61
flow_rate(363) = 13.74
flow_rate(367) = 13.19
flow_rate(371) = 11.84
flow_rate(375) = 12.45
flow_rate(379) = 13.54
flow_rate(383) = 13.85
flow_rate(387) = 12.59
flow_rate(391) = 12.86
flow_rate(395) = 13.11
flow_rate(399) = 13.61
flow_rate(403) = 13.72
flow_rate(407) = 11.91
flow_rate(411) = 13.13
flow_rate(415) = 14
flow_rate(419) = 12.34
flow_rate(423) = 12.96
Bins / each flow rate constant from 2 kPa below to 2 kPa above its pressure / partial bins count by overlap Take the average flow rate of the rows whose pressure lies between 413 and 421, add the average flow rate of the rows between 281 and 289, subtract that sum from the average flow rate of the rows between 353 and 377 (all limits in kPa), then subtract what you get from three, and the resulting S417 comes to 16.9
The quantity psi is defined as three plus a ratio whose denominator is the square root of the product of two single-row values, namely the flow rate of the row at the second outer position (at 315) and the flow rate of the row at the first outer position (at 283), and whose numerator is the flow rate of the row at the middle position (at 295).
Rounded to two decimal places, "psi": 4.01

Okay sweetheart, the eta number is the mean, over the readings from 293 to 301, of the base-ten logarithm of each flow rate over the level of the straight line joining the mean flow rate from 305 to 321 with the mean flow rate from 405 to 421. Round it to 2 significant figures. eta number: -0.017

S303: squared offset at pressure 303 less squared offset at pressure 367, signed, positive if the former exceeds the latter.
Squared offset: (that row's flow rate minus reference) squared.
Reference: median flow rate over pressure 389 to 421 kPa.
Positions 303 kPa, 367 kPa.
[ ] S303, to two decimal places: 0.20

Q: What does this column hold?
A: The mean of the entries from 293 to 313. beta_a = 13.0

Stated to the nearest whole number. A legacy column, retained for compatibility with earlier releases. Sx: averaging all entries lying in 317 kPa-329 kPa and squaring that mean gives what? 174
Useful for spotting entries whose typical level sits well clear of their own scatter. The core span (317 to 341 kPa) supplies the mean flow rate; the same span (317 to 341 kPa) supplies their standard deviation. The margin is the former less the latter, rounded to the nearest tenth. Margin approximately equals 12.6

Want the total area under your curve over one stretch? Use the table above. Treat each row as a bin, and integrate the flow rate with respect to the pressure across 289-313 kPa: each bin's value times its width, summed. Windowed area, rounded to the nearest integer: 312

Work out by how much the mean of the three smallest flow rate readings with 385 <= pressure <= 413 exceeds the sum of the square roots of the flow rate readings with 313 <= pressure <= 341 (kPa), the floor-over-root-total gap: -13.1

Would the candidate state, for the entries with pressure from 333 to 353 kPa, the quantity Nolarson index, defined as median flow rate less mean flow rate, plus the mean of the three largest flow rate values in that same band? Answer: 13.6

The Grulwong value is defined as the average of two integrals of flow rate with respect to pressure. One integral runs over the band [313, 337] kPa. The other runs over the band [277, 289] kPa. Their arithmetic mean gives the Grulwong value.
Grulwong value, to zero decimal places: 242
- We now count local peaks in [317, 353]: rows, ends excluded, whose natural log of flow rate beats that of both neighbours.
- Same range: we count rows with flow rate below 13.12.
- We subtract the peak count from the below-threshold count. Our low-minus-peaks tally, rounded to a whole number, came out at 1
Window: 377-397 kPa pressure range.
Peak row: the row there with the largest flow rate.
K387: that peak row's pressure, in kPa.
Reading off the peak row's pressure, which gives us 383 kPa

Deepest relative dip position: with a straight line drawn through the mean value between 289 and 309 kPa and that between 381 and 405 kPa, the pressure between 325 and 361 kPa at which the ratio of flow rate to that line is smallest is 335 kPa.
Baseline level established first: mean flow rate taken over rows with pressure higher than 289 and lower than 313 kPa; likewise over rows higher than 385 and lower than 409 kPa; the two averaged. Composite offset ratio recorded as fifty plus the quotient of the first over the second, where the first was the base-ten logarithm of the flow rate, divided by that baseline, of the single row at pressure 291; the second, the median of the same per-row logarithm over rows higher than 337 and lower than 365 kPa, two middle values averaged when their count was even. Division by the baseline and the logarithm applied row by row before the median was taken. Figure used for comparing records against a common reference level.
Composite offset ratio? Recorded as 50.1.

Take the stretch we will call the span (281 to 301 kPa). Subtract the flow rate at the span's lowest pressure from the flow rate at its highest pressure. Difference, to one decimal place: -1.6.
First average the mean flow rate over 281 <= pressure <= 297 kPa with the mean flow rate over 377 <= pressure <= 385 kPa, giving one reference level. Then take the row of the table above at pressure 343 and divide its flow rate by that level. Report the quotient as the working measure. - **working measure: 1.02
